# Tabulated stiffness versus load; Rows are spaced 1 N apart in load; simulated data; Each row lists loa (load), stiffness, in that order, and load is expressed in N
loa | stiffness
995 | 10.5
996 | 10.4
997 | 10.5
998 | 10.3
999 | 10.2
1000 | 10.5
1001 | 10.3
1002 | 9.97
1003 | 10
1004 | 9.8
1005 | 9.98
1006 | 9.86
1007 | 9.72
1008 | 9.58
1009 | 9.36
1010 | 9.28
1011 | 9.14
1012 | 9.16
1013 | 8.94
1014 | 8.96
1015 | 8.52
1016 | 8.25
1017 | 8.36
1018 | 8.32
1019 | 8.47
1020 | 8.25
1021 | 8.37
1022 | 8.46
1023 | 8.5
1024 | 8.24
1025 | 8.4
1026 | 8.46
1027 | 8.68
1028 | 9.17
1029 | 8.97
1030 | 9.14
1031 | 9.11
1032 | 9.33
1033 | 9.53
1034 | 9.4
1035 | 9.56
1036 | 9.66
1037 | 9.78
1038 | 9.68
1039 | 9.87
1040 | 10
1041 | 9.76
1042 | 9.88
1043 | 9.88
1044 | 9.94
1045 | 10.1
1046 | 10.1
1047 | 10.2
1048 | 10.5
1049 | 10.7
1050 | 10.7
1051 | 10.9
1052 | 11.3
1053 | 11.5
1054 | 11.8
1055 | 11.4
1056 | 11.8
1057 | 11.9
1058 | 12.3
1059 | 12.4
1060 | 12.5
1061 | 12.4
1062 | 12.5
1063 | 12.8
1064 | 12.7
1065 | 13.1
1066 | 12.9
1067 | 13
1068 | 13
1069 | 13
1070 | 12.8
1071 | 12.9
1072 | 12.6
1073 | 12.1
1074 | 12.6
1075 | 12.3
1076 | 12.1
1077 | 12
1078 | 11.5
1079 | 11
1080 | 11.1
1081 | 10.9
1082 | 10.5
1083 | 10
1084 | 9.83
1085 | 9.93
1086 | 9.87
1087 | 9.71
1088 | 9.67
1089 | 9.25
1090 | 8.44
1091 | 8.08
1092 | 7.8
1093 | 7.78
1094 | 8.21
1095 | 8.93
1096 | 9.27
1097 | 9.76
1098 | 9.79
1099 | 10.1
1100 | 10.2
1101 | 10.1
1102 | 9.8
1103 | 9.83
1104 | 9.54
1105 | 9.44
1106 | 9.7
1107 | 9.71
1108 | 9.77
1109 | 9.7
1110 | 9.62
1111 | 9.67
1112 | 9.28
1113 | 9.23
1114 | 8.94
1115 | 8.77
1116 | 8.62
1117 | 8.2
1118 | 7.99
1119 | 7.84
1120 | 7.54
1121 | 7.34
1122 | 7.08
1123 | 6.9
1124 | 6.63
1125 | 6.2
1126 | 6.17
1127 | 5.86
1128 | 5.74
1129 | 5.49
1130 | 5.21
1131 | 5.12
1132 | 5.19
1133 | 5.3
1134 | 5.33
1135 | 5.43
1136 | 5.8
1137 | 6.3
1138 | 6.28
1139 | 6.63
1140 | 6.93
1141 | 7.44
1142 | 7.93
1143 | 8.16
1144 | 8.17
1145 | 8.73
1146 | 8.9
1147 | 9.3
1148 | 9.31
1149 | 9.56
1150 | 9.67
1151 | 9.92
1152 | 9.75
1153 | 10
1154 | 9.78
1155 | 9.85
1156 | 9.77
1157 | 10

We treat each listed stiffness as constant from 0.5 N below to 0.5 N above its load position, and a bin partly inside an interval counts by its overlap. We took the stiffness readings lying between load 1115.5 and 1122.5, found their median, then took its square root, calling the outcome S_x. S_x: 2.80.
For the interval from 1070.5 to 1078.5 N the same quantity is 3.49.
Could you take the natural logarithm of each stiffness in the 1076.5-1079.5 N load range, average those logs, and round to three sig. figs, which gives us 2.44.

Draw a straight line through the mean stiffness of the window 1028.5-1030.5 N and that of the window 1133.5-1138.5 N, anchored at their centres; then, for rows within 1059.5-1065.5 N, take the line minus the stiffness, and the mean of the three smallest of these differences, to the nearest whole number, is -5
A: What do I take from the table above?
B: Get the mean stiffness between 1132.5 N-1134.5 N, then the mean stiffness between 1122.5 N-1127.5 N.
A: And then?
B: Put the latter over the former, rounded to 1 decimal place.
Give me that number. 1.2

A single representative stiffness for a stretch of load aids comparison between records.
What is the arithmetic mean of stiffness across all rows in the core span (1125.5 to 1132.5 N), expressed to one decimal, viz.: 5.5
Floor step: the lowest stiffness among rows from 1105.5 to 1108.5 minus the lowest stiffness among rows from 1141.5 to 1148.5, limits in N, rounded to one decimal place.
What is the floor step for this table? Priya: 1.8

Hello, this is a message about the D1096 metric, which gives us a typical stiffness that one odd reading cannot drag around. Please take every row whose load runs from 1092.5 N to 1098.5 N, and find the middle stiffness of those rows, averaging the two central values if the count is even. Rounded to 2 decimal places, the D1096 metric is 9.10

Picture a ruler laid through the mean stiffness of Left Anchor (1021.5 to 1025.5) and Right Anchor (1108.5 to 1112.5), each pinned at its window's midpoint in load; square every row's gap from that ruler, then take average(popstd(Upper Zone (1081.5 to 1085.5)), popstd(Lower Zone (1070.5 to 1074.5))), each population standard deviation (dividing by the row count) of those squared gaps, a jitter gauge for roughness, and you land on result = 1.3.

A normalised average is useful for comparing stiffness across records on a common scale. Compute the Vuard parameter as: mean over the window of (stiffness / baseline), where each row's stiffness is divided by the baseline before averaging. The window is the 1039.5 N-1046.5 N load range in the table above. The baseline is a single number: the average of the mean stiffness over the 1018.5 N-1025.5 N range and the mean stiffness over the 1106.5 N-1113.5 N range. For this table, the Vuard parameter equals 1.11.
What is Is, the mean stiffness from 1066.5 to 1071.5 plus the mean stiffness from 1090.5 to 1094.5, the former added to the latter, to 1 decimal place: 20.9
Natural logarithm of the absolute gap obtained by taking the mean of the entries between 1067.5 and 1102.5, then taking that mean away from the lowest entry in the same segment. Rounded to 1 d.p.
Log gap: 1.0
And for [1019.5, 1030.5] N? -1.0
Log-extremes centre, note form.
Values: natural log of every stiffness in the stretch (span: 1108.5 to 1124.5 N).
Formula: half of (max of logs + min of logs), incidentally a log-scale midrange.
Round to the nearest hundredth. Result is 2.08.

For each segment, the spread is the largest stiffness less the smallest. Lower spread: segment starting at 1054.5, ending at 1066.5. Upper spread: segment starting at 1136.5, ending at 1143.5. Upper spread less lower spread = 0.2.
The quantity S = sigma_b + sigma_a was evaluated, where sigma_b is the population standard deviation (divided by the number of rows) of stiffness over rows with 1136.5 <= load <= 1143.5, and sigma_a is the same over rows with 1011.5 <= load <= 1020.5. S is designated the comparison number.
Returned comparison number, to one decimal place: 1.0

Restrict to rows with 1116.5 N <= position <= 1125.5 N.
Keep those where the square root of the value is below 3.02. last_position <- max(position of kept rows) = 1125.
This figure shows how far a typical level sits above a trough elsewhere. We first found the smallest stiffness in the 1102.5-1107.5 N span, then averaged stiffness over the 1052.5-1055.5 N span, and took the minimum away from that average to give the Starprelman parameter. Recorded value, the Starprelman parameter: 2.1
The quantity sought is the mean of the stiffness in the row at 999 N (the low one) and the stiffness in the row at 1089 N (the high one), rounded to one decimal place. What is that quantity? 9.7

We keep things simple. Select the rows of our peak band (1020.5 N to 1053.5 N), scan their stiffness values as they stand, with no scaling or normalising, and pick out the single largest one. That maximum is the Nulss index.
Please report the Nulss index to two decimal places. 11.50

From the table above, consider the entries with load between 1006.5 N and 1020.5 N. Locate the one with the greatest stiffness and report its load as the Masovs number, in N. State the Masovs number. 1007 N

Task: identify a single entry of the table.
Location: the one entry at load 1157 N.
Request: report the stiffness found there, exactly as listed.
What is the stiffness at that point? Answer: 10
